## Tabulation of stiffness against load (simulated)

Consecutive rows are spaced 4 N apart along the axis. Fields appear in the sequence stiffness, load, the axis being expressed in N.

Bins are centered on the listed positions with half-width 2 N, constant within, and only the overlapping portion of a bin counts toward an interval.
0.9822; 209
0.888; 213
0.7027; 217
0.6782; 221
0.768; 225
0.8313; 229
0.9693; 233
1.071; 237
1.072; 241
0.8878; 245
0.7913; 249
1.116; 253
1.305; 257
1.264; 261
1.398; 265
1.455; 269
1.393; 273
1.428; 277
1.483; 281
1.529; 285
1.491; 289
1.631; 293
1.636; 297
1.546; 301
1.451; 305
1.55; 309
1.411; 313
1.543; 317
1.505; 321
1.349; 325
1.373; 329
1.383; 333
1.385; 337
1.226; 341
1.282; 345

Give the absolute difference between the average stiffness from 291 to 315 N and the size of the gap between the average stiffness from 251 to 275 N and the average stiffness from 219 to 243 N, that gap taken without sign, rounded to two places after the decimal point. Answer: 1.11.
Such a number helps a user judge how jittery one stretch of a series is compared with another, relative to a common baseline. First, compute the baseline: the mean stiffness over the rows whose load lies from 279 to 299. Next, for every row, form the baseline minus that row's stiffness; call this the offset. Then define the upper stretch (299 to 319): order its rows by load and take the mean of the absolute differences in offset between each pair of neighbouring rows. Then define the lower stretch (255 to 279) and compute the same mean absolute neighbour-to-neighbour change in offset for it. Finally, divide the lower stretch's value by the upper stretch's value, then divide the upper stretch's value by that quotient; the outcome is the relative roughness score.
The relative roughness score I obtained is 0.21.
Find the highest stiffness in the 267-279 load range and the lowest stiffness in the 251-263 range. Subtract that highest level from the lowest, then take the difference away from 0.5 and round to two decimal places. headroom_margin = 0.84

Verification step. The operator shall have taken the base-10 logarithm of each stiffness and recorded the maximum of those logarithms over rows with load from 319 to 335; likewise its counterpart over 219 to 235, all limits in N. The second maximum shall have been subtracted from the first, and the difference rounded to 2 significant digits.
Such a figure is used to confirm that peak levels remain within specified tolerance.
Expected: 0.19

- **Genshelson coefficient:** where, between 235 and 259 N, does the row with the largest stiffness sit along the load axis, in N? 257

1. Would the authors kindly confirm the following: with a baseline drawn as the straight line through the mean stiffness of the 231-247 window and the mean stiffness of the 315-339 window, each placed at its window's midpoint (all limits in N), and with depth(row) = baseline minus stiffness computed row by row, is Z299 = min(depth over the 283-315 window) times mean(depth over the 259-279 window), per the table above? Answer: 0.090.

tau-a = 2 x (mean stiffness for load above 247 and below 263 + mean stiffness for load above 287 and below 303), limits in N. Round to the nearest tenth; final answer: 5.4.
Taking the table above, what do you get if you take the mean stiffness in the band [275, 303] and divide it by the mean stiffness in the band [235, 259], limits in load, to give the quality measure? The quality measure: 1.5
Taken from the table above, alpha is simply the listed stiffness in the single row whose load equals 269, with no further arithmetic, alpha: 1.455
